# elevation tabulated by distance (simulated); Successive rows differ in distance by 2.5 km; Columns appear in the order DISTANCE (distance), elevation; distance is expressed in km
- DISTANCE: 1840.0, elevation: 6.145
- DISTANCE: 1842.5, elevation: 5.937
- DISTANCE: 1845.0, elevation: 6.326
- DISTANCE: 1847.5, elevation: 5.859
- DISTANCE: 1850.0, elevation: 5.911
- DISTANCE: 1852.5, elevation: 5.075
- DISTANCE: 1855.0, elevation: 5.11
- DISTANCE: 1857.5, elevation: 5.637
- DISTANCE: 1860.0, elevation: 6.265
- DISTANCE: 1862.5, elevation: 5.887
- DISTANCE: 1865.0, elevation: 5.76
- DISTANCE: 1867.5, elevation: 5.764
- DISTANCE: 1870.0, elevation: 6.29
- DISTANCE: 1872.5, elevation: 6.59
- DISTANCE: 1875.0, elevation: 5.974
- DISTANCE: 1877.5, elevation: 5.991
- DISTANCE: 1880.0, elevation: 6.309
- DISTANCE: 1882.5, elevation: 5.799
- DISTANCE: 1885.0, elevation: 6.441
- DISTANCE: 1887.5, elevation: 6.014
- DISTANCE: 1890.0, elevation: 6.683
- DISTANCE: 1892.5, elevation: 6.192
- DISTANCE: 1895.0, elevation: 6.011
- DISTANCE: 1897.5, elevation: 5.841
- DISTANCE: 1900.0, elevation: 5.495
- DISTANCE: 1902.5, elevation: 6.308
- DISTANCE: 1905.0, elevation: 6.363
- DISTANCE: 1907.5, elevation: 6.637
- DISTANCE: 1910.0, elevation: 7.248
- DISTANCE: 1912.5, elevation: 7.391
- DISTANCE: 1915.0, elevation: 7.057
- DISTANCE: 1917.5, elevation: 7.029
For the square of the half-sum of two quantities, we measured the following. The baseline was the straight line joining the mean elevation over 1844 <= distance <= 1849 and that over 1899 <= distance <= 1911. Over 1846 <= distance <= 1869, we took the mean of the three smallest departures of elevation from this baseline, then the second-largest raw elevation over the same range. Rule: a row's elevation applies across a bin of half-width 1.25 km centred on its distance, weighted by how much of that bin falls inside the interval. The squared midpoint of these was 6.4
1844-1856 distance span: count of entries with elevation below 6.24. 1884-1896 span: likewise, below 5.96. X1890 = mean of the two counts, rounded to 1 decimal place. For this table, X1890 2.0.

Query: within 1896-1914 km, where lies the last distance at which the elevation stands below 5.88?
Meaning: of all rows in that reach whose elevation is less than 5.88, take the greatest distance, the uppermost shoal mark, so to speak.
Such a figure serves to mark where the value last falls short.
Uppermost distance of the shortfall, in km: 1900.0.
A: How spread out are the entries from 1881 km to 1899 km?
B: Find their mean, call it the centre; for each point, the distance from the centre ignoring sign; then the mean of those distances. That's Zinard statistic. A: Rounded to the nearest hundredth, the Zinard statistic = 0.26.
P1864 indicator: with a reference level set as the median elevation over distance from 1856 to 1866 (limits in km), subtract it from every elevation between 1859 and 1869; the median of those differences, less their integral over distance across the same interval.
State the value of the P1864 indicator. -1.0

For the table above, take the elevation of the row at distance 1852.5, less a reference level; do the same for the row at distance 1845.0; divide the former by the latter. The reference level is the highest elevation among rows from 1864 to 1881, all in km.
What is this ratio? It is 5.7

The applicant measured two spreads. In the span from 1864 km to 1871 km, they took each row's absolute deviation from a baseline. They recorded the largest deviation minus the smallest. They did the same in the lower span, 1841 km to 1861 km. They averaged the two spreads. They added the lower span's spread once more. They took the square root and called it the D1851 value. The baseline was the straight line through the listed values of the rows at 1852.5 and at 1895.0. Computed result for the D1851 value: 1.54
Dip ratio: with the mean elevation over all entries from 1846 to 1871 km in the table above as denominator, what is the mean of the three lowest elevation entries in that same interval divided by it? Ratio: 0.916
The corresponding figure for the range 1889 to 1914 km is 0.901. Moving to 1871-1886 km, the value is 0.958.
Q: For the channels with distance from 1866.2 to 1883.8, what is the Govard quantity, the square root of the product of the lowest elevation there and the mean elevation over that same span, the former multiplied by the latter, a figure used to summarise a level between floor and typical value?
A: 5.9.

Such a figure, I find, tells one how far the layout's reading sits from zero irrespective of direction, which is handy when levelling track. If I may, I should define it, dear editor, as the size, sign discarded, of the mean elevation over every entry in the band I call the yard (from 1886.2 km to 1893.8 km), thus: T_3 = 6.3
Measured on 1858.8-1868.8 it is 5.9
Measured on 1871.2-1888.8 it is 6.2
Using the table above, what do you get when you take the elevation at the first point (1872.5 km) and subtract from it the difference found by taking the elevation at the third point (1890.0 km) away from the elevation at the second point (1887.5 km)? 7.3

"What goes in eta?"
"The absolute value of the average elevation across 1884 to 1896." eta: 6.27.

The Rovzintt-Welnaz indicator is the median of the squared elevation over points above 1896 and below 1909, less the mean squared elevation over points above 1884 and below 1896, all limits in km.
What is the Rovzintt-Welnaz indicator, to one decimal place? 0.4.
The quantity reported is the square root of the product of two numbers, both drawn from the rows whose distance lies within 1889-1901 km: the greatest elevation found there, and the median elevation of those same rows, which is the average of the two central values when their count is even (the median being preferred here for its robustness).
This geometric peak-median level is 6.3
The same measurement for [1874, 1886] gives 6.2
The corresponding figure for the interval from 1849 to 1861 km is 5.9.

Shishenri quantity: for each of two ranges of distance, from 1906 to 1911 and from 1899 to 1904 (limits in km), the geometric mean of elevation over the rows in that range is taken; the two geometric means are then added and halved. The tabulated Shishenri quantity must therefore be 6.41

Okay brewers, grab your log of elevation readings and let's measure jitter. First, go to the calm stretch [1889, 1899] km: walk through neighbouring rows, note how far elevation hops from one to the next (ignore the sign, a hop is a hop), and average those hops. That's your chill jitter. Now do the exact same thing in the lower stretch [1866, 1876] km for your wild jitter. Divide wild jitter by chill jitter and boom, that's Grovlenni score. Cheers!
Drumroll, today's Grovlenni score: 1.7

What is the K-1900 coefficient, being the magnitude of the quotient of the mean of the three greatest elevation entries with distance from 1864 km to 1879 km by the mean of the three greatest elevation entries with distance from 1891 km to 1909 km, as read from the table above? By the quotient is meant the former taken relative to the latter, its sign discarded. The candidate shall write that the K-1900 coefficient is 0.98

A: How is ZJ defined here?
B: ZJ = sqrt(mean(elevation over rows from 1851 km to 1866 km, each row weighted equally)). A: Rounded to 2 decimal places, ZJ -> 2.37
